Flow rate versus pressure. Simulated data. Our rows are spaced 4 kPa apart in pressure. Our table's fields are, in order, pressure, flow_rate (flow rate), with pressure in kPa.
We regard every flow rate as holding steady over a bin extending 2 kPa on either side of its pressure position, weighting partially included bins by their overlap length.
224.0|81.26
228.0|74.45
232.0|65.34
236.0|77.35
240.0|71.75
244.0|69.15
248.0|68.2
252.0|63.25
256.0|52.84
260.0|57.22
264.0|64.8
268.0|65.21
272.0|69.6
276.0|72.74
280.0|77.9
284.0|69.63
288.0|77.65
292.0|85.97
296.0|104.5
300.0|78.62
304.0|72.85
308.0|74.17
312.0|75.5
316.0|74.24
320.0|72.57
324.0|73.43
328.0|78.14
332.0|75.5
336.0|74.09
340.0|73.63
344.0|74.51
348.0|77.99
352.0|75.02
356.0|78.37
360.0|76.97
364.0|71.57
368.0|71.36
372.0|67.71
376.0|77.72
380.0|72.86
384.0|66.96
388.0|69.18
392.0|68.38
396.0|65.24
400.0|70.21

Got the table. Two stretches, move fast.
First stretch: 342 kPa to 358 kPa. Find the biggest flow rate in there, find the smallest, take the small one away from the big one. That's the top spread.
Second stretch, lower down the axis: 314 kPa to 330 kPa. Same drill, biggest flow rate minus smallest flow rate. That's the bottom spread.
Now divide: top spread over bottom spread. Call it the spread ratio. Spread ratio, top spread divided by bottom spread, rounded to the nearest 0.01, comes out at 0.69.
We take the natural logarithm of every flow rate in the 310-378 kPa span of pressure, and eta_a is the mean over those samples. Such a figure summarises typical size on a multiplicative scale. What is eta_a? 4.31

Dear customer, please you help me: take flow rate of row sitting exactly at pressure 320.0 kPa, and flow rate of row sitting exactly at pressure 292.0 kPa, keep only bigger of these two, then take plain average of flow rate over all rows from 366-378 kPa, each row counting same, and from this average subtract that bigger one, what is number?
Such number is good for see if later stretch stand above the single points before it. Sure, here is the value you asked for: -14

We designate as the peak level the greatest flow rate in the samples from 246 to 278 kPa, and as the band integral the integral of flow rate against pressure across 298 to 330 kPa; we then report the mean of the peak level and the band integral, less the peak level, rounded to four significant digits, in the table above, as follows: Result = 1163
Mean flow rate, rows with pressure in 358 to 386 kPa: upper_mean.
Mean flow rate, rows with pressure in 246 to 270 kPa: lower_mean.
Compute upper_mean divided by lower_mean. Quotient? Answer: 1.17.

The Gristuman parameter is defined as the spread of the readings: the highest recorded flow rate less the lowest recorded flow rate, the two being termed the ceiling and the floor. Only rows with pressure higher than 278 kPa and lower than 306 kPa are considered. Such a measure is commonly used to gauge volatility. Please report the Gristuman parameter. 35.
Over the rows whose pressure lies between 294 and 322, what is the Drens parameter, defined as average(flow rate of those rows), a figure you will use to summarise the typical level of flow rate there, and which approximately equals 79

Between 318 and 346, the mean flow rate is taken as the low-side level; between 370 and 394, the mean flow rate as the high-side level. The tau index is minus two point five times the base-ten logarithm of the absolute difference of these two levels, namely -1.5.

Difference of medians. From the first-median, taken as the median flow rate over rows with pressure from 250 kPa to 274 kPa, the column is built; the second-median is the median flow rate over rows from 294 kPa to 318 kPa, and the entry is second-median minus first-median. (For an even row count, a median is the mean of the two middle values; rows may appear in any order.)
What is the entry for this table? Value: 11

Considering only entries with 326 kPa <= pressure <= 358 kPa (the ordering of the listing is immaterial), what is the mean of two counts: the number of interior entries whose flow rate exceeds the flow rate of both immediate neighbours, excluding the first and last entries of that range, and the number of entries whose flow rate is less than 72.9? 0.5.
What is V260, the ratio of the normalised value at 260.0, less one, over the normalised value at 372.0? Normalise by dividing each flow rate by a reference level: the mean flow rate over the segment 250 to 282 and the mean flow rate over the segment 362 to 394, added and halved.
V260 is -0.16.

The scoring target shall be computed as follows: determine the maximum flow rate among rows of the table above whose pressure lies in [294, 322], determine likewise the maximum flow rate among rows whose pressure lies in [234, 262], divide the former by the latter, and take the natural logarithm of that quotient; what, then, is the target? 0.30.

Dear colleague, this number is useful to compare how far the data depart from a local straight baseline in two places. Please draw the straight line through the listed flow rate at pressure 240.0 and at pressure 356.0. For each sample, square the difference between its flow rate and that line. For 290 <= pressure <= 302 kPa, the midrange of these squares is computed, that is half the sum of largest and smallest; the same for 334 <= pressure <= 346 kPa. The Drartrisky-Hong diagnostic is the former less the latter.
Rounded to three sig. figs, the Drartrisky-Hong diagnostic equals 430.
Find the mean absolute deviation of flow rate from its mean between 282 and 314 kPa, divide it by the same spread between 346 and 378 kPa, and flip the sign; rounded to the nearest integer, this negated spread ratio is -2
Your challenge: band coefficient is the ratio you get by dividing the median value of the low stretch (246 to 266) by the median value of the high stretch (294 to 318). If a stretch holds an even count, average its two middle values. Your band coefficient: 0.84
